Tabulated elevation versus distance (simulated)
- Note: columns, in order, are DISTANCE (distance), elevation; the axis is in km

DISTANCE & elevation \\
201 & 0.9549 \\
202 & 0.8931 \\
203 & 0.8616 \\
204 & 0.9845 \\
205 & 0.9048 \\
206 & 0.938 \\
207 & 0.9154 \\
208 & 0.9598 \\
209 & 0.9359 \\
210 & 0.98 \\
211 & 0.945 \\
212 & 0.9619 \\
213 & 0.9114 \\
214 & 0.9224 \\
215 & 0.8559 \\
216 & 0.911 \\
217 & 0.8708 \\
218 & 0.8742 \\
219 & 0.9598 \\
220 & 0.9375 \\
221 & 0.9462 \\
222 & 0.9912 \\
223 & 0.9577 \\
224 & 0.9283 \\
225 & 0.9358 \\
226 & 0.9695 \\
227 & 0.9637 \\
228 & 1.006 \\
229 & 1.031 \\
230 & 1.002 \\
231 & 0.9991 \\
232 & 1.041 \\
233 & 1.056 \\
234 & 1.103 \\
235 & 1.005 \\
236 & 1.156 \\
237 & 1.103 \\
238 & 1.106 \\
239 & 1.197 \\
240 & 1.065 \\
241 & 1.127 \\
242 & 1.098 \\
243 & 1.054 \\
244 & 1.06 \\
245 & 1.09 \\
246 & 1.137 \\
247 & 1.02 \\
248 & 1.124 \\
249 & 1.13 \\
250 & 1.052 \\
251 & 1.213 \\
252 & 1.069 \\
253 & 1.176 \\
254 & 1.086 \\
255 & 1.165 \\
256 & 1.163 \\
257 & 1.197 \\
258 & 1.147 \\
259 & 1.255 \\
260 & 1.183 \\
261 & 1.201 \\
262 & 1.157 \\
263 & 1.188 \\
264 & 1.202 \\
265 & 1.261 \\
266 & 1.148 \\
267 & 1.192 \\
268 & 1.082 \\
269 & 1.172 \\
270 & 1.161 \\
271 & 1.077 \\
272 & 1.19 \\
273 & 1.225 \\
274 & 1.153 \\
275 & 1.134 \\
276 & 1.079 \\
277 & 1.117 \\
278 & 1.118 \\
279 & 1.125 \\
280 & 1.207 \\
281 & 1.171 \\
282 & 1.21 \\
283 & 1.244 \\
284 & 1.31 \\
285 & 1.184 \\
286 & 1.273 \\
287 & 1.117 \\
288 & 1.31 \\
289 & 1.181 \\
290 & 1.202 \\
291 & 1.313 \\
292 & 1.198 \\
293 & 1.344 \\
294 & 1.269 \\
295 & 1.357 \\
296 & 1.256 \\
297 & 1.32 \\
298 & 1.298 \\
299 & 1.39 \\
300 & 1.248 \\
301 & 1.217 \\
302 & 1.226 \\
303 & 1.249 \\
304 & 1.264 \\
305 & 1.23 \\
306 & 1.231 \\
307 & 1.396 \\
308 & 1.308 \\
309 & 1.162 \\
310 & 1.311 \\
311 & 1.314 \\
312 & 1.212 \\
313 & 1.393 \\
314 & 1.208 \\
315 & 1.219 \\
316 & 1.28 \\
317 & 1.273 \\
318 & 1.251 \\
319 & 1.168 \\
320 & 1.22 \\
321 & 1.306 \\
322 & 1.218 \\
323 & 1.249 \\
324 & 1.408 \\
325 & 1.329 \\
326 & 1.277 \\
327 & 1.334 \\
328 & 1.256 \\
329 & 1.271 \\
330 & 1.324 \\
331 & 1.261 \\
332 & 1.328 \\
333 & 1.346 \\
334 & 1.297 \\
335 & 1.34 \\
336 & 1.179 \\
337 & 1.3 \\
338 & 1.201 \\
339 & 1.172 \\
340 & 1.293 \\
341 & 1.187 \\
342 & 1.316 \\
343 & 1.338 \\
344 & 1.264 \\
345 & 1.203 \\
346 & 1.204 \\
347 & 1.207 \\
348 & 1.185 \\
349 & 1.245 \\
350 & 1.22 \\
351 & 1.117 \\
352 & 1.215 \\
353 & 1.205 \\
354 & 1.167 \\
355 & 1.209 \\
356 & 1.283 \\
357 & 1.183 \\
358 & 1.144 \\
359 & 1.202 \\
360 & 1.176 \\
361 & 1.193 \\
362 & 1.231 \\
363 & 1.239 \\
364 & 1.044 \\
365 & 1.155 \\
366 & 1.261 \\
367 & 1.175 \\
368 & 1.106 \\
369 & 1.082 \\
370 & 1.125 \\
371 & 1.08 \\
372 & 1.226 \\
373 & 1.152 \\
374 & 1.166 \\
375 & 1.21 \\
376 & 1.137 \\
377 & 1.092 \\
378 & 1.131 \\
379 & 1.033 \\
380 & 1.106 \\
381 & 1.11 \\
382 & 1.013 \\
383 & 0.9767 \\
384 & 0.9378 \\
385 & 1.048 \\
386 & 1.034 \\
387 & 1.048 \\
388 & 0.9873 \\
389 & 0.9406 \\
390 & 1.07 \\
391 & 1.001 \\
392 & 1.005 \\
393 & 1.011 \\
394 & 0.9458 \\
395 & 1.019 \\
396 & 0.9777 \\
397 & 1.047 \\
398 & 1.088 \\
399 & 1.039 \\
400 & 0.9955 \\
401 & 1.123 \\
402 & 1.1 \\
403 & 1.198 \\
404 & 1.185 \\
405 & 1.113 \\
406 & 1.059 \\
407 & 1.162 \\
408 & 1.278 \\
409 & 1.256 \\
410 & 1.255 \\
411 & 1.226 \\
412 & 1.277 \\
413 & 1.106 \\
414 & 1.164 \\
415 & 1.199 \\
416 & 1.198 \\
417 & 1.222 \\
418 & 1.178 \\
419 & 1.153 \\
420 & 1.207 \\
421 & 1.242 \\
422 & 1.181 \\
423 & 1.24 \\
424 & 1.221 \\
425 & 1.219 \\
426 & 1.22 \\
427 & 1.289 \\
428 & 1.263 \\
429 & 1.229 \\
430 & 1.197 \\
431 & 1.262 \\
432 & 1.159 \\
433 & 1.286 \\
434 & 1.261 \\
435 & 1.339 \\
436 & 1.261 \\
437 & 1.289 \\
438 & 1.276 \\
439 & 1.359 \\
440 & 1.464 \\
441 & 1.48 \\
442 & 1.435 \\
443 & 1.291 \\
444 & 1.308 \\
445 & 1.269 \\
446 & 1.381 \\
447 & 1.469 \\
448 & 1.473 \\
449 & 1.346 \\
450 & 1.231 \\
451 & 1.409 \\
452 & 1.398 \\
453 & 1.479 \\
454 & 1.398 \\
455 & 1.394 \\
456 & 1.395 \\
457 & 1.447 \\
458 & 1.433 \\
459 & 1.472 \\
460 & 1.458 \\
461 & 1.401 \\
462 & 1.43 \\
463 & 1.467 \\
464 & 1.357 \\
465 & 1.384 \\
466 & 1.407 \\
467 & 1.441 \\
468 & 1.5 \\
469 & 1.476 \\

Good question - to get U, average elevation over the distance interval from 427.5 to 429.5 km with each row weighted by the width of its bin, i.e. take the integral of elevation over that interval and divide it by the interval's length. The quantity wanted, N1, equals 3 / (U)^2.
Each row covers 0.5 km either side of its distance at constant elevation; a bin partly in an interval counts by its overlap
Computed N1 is 1.93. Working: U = 1.25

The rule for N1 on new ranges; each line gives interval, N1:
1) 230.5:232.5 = 2.88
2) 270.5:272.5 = 2.33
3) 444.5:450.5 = 1.62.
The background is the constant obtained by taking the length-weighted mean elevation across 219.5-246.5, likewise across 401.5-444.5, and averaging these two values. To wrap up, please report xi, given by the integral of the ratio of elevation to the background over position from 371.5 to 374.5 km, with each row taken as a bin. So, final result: 3.11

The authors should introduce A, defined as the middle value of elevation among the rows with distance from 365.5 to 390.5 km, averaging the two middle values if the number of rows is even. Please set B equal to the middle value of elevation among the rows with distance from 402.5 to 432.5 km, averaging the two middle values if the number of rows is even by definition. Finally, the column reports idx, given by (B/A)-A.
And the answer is 0.02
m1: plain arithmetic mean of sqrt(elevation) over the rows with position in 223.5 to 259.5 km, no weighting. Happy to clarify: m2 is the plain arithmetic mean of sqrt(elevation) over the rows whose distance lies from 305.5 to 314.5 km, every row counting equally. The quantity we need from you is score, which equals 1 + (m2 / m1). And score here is 2.09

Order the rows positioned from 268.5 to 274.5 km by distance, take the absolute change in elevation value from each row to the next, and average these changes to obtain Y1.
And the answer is 0.06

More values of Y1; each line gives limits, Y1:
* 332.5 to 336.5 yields 0.08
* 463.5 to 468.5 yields 0.04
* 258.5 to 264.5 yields 0.04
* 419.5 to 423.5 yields 0.05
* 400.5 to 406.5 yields 0.05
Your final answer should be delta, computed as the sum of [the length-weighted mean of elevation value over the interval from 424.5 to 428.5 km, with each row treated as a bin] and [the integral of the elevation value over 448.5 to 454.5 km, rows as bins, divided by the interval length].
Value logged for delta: 2.62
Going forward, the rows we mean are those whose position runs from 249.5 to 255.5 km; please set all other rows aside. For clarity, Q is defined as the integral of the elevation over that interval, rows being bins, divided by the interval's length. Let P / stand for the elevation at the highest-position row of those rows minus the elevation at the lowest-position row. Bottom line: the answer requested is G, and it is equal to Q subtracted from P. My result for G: -1.01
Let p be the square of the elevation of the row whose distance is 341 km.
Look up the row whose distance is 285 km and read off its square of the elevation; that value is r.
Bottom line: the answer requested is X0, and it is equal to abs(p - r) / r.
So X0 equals 0.01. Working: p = 1.4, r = 1.40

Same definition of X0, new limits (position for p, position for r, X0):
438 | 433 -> 0.02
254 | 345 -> 0.19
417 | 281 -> 0.09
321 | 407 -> 0.26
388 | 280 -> 0.33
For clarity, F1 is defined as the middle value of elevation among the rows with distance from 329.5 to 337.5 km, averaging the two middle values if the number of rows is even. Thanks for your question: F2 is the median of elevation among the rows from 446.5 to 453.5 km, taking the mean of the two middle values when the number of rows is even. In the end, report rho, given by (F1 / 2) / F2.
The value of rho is 0.47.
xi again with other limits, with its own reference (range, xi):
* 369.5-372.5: 3.01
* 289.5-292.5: 3.26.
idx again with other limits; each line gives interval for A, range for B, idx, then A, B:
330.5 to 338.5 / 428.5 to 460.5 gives -0.24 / 1.30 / 1.37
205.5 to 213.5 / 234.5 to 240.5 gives 0.23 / 0.94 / 1.10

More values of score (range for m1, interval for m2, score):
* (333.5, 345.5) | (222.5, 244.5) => 1.91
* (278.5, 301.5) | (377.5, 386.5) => 1.91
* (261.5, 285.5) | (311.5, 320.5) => 2.03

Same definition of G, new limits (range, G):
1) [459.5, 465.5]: -1.49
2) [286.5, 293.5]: -1.01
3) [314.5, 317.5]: -1.20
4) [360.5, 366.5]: -1.12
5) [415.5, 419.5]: -1.23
